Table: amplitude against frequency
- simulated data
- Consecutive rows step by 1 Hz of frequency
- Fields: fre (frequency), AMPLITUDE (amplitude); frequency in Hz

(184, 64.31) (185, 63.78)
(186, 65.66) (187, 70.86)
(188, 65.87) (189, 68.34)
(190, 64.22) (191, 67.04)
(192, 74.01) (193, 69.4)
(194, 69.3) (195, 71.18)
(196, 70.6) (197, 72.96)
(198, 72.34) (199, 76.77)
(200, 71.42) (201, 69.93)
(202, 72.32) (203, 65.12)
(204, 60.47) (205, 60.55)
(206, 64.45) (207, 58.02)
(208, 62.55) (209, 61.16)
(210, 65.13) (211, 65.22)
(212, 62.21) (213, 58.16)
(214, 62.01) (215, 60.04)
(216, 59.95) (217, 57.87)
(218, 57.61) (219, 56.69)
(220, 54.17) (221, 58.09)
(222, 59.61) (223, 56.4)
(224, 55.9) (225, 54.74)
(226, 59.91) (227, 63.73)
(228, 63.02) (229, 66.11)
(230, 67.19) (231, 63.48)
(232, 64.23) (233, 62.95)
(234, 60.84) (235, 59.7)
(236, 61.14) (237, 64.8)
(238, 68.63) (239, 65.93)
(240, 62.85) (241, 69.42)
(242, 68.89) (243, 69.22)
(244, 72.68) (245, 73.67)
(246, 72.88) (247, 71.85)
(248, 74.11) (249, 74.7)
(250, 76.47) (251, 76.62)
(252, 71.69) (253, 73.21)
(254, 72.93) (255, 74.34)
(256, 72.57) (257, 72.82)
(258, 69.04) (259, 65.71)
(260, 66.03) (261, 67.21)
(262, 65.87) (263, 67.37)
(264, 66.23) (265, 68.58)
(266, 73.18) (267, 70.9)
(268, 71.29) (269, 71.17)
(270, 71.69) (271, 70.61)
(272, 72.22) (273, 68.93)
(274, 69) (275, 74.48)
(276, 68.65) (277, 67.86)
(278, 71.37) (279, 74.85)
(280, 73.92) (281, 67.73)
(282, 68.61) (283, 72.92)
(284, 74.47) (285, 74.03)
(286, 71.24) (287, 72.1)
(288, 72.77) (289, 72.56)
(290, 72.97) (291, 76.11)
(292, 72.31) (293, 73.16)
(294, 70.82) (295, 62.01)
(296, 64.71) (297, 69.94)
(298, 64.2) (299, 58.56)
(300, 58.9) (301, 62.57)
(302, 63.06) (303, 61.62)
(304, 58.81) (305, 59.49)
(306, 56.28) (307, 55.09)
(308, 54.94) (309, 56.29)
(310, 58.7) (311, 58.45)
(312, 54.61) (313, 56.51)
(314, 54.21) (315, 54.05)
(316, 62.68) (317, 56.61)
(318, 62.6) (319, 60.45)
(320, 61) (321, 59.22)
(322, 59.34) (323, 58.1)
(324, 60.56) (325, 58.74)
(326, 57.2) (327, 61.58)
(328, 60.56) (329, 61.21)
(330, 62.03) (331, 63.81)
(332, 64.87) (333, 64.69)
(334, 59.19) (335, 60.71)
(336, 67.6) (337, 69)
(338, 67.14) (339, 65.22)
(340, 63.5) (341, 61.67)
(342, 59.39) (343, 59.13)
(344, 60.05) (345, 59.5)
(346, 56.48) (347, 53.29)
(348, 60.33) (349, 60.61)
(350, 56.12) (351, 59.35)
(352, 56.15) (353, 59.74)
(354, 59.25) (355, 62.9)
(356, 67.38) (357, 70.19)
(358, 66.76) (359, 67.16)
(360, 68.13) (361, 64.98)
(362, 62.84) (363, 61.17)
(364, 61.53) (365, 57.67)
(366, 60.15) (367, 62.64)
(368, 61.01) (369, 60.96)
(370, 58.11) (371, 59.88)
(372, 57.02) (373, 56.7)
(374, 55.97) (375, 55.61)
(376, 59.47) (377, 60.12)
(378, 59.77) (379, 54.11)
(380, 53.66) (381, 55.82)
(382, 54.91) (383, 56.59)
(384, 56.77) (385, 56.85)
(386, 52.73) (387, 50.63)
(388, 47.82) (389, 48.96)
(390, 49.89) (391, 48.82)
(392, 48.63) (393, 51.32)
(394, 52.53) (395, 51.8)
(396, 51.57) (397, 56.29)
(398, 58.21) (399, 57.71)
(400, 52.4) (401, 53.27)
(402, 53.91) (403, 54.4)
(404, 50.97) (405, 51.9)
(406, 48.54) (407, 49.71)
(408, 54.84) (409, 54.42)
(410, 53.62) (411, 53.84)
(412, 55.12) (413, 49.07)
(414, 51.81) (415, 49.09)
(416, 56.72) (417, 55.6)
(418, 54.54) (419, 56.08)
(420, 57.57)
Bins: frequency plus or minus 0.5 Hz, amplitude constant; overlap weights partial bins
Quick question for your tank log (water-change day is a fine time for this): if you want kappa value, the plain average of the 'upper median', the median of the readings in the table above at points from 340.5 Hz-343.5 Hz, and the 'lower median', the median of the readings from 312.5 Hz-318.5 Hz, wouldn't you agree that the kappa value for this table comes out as 58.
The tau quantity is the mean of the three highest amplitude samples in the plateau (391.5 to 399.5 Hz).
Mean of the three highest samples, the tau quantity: 57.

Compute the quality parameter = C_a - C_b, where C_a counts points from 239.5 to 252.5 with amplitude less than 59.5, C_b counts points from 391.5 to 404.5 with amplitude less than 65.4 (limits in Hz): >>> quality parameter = -13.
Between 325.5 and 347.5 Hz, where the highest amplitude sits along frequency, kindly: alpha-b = 337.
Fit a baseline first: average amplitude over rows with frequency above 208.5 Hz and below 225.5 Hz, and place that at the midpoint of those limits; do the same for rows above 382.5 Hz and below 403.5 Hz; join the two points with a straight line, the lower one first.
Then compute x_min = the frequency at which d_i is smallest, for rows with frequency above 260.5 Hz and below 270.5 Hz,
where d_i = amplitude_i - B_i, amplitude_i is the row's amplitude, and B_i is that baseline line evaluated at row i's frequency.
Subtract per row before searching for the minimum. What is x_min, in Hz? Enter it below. 262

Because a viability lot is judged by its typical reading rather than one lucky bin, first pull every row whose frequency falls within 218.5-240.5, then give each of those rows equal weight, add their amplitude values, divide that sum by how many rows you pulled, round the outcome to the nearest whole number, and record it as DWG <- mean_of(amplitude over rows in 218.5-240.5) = 61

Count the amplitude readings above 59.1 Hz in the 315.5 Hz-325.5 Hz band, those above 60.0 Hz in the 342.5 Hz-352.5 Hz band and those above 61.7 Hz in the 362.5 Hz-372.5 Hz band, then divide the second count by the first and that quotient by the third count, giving 0.43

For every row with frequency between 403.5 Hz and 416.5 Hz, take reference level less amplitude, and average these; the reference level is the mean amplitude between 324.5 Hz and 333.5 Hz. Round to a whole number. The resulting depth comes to 9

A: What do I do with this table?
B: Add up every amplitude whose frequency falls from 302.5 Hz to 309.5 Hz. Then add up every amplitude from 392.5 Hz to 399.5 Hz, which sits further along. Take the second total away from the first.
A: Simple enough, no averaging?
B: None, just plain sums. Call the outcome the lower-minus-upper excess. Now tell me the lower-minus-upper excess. 23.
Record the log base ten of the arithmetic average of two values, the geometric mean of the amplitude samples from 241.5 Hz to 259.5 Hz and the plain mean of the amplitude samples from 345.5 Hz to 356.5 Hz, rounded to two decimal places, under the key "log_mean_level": 1.82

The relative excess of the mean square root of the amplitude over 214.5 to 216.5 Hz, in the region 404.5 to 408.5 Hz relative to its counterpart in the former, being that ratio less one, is -0.08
